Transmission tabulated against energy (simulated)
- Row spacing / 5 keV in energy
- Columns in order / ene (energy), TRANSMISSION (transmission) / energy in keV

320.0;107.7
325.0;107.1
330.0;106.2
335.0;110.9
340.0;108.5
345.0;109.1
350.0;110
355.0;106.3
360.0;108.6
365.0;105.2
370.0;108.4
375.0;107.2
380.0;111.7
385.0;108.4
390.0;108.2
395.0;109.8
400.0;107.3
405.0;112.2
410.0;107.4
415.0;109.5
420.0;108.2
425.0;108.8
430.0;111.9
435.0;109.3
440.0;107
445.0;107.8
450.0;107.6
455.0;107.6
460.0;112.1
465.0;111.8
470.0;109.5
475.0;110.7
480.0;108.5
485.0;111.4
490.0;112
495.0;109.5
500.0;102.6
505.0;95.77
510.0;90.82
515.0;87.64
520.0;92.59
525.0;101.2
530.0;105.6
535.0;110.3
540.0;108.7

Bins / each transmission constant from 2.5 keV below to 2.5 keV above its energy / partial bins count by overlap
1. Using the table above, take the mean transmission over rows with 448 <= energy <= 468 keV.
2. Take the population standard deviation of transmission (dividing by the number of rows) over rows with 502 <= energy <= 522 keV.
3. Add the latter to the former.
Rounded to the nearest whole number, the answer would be 113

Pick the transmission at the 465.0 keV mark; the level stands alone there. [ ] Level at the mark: 111.8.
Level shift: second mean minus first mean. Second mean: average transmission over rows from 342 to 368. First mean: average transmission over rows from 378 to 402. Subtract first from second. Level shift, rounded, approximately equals -1.2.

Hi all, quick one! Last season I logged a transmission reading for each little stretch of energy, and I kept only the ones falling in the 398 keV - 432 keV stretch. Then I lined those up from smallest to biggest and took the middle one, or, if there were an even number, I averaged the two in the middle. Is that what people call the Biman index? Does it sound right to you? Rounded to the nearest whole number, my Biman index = 109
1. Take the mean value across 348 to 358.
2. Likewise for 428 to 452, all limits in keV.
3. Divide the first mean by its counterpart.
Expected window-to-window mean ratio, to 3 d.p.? 0.995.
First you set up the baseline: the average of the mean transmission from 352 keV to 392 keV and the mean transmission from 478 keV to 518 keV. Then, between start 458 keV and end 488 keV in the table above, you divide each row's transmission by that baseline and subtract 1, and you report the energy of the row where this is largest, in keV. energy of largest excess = 460.0 keV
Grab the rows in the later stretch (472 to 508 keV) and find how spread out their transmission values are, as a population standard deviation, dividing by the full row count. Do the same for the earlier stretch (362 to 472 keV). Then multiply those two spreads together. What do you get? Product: 10.4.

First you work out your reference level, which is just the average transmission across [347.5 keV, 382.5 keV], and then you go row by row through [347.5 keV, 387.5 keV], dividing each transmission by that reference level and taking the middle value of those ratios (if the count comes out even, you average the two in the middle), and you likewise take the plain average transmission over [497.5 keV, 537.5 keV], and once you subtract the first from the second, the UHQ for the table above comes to 97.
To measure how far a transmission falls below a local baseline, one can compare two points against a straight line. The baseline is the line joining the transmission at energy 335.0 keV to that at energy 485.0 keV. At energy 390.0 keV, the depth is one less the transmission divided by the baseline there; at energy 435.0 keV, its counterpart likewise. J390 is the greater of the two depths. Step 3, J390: 0.026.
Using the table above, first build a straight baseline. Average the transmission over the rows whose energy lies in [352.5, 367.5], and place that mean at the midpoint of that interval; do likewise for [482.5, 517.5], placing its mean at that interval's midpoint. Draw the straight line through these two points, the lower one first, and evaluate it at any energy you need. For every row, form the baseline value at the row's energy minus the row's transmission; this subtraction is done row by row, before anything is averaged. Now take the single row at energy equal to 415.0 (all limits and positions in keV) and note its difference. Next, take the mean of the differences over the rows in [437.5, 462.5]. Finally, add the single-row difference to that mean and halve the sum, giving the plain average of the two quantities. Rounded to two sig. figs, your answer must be -5.0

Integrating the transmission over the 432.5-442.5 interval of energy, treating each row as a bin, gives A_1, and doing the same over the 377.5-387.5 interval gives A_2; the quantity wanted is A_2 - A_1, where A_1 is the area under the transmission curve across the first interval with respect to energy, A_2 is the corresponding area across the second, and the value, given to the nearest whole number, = 19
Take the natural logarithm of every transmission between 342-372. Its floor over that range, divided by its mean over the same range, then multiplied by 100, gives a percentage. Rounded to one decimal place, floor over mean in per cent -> 99.5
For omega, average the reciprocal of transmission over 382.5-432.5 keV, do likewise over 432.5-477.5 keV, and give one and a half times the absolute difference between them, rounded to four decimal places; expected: 0.0000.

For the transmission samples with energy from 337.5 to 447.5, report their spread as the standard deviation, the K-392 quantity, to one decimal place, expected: 1.7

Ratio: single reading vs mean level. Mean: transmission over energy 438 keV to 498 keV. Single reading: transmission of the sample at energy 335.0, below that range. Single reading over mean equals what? 1.01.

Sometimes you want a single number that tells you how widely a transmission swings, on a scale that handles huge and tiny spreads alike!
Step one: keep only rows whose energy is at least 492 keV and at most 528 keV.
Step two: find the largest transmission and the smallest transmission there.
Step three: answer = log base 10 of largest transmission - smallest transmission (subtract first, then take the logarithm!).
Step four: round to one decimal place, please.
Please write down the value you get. 1.3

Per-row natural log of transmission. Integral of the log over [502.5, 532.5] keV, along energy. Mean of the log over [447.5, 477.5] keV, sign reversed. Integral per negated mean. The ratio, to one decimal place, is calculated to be -29.1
